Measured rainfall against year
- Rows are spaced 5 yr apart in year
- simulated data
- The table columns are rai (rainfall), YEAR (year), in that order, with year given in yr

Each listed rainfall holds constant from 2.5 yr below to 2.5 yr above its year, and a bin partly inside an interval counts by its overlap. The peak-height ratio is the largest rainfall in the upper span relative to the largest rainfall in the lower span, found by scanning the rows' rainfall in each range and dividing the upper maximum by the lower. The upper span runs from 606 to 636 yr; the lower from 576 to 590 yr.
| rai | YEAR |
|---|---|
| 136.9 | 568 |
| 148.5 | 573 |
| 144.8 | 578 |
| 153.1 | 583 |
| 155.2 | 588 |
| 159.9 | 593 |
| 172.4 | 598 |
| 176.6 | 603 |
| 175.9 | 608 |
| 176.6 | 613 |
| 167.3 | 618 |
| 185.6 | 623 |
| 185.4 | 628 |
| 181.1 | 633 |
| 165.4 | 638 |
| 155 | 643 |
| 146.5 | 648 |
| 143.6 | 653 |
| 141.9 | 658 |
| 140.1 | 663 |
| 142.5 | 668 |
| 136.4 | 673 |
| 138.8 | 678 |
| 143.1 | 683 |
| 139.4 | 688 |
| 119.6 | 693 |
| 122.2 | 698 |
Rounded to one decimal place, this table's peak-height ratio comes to 1.2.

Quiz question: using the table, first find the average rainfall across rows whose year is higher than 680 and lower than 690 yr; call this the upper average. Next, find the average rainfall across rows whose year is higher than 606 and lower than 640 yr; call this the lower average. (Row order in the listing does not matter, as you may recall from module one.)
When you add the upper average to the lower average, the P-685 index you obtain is 318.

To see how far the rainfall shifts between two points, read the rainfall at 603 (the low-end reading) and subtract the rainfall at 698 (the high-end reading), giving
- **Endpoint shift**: 54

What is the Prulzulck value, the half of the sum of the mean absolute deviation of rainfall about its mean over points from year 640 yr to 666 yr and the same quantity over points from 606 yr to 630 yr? 5.1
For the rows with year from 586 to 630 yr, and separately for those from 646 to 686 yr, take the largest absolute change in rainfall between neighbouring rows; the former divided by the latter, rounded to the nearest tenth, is 3.0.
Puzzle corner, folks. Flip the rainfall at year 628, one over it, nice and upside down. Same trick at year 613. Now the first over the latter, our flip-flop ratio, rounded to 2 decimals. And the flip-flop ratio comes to 0.95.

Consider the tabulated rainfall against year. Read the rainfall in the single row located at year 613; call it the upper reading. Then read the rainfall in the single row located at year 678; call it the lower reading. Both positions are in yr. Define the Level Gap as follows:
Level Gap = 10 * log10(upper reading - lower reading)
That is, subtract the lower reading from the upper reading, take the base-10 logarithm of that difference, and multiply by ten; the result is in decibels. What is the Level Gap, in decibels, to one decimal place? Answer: 15.8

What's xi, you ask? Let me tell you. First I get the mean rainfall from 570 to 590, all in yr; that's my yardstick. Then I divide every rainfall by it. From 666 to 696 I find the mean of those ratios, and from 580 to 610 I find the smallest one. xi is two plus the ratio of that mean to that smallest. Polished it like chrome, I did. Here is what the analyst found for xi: 2.89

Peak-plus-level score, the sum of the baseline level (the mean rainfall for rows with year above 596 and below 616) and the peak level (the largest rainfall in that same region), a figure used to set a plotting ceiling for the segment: 352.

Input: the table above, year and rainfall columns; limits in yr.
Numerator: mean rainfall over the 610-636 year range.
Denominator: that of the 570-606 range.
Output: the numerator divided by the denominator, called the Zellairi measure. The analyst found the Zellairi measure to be 1.13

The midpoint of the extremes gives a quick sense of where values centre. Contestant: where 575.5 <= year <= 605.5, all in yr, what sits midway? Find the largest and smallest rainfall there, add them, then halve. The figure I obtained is 161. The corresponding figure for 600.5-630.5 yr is 176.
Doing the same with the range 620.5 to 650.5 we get 166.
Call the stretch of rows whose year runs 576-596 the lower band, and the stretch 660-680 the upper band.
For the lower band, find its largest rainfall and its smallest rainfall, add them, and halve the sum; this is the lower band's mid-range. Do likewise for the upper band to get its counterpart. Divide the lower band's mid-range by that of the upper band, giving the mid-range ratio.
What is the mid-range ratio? 1.09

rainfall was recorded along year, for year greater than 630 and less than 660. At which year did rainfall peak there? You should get 633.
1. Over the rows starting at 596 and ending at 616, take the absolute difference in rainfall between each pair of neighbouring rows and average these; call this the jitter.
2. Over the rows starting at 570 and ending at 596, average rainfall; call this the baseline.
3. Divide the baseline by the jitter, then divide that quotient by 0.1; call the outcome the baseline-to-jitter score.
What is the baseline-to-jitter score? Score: 816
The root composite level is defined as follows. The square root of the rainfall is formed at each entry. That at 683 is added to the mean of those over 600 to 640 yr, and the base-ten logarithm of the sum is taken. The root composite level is 1.40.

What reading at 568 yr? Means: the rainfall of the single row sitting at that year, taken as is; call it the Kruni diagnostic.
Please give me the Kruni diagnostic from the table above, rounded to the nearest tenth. 136.9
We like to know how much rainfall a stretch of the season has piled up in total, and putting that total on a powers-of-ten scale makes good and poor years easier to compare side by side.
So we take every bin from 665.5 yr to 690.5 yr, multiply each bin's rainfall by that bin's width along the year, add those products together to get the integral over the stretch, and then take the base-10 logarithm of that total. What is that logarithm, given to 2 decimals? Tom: 3.54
